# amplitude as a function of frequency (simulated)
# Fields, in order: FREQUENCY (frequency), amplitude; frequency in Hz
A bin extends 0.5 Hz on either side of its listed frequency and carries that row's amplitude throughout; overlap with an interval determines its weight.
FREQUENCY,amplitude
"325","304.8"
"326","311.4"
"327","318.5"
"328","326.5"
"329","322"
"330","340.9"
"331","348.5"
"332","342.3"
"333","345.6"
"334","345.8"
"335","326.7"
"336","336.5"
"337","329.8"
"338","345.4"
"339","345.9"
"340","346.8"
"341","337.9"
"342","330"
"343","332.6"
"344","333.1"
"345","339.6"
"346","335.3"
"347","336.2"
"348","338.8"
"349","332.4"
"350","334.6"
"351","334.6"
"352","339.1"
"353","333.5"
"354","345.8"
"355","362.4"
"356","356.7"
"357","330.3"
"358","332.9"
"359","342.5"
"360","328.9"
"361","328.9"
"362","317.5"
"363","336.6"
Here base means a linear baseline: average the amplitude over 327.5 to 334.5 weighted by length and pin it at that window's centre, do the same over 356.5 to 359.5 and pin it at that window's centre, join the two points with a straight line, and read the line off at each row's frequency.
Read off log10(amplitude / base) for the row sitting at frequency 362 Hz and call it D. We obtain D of -0.023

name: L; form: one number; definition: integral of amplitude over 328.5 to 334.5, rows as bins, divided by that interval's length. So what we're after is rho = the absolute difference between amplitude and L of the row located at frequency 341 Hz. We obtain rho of 3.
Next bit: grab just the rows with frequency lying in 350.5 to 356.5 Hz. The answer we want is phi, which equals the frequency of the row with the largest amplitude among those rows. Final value 355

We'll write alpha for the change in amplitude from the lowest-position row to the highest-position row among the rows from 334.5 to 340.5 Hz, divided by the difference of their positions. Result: 4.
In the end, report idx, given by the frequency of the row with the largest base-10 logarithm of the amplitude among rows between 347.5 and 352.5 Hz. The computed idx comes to 352 Hz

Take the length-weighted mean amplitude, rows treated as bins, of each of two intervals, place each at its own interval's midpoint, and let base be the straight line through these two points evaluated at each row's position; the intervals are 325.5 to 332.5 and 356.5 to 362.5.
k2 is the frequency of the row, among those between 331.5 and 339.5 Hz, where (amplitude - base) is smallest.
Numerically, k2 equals 335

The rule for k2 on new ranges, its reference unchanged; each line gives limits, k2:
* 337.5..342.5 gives 342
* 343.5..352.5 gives 349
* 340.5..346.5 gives 342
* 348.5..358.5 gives 357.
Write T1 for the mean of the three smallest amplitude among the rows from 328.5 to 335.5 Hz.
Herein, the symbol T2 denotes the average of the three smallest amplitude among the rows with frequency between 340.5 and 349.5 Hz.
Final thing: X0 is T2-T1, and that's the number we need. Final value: 2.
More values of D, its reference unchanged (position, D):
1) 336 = -0.002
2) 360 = -0.008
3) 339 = 0.010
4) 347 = -0.001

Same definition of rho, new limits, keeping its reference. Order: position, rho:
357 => 11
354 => 5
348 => 2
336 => 4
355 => 22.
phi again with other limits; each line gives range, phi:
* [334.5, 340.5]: 340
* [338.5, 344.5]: 340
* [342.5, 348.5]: 345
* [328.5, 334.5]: 331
